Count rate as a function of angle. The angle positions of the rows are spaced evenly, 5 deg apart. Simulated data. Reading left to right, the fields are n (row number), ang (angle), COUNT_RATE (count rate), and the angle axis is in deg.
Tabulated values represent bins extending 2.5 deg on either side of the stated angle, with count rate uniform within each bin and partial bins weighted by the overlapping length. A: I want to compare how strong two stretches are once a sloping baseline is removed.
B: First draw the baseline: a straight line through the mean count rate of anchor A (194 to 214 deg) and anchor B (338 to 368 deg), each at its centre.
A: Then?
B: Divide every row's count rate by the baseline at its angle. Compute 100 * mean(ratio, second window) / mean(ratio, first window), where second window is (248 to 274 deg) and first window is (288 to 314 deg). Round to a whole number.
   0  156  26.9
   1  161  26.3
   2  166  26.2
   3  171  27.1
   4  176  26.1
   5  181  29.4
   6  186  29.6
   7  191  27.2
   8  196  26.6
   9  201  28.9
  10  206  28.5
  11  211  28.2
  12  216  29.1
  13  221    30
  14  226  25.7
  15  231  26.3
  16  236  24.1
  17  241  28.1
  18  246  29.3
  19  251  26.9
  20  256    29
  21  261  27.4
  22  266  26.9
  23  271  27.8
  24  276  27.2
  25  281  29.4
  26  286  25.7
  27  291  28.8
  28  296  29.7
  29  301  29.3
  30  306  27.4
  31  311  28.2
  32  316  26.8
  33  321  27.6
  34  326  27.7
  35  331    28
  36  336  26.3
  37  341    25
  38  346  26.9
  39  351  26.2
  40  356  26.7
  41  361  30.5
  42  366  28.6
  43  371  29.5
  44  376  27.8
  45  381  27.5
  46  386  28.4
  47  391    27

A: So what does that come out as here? 96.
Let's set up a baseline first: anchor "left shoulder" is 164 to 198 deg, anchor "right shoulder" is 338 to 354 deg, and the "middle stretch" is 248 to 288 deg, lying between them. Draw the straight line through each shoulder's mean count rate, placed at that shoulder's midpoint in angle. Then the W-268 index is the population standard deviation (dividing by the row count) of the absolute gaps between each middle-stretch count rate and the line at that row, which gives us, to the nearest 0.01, 0.91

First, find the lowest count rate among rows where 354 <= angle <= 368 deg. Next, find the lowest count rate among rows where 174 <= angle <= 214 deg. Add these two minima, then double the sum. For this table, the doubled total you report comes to 106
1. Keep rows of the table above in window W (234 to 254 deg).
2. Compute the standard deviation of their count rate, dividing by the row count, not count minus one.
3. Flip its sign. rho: -1.9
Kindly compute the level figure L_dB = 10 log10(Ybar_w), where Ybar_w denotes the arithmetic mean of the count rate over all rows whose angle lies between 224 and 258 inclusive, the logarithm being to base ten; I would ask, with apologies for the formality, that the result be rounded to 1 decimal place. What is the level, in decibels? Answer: 14.3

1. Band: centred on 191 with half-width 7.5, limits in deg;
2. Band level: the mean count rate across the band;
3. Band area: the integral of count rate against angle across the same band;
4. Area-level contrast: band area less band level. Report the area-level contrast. 389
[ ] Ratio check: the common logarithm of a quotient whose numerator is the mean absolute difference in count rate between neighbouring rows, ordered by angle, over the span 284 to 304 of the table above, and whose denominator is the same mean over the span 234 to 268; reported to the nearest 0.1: -0.1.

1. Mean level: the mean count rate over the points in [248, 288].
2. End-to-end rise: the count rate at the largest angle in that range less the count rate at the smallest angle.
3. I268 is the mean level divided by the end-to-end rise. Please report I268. -23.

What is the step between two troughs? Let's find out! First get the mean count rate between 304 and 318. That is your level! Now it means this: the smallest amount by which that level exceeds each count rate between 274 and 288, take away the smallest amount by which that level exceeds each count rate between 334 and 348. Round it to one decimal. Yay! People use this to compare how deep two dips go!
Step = -2.5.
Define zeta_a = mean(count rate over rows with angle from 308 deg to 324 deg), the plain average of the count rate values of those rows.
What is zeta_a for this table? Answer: 27.5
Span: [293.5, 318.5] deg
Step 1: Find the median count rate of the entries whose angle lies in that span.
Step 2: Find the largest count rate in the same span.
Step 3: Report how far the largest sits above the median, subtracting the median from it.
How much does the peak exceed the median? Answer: 1.5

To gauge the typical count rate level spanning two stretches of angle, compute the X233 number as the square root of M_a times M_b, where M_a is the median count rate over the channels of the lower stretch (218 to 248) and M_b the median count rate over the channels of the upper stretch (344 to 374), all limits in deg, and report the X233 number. 27.5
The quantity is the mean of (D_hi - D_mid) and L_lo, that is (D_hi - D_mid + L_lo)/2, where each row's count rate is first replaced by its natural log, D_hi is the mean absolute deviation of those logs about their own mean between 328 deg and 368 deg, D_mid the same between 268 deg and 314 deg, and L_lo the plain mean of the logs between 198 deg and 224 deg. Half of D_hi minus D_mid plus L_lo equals 1.69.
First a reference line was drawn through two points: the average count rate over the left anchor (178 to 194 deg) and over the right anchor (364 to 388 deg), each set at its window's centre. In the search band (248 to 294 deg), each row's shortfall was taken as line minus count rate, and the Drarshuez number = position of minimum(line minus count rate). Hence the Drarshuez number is 281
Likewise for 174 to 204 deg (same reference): 186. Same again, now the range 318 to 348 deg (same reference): 331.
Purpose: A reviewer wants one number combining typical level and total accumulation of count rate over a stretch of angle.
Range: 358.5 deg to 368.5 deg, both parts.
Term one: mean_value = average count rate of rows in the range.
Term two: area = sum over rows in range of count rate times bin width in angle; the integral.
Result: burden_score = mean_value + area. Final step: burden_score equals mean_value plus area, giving 325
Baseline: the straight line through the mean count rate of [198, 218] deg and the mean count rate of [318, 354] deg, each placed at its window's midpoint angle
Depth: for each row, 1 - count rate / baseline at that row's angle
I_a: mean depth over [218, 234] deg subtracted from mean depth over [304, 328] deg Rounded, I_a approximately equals -0.054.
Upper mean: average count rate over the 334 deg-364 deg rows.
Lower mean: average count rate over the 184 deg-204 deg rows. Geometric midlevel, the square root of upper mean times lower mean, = 27.50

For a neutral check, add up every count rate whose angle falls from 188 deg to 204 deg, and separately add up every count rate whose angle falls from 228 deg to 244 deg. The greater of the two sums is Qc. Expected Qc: 82.7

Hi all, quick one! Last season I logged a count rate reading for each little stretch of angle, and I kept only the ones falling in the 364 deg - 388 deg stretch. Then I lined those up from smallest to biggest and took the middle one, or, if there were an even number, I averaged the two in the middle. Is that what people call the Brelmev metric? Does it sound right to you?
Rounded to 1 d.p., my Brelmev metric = 28.4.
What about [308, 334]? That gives 27.7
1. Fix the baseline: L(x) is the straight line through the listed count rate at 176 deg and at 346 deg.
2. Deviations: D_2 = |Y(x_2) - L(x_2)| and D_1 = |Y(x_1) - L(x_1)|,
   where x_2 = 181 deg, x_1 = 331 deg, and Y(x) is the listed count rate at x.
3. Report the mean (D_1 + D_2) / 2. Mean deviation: 2.2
